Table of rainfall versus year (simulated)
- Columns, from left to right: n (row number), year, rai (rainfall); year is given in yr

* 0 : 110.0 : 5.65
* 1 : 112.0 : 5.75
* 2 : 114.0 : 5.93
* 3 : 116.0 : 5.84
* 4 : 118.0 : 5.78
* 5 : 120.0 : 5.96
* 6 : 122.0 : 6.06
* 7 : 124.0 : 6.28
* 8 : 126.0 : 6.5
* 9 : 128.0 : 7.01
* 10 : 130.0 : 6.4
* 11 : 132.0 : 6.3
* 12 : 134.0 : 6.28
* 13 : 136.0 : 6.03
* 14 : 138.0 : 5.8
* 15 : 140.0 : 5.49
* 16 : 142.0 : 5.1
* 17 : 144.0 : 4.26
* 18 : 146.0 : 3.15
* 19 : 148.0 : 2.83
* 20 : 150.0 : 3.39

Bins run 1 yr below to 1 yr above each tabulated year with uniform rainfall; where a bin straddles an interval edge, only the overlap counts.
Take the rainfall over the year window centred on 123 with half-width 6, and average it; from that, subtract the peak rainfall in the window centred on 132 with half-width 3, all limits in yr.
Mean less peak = -0.1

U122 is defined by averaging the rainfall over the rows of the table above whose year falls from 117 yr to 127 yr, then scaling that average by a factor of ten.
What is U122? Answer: 61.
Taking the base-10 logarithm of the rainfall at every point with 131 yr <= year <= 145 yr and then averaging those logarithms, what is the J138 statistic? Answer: 0.75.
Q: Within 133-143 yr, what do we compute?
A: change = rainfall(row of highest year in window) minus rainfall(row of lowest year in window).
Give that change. -1.2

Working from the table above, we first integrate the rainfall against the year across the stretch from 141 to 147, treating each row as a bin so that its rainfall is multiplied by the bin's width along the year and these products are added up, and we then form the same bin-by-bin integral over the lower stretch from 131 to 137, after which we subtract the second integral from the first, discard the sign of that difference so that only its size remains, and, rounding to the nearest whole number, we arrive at 12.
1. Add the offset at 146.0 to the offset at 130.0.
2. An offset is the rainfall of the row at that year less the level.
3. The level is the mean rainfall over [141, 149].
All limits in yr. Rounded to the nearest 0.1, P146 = 1.9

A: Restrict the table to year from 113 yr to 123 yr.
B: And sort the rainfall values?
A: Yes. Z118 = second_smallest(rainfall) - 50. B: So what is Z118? -44.16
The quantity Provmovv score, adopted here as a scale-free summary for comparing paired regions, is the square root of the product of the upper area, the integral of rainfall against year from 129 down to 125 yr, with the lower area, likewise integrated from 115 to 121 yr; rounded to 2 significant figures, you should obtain 31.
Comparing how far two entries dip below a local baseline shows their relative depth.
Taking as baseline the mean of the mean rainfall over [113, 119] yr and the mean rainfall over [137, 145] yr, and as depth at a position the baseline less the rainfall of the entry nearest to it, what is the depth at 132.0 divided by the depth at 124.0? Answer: 1.03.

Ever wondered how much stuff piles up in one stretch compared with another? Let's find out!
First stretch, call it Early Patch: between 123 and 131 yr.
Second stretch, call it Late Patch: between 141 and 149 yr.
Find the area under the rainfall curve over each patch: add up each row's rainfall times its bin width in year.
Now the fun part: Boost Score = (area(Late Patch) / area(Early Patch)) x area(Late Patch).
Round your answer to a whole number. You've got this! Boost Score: 18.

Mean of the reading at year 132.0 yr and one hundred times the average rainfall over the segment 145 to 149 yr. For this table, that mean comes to 153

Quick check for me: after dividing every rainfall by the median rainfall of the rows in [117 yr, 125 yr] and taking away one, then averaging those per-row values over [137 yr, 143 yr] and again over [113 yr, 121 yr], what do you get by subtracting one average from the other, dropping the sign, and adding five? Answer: 5.07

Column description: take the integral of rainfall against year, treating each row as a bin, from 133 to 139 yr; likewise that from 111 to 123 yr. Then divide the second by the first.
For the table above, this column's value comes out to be 2.0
